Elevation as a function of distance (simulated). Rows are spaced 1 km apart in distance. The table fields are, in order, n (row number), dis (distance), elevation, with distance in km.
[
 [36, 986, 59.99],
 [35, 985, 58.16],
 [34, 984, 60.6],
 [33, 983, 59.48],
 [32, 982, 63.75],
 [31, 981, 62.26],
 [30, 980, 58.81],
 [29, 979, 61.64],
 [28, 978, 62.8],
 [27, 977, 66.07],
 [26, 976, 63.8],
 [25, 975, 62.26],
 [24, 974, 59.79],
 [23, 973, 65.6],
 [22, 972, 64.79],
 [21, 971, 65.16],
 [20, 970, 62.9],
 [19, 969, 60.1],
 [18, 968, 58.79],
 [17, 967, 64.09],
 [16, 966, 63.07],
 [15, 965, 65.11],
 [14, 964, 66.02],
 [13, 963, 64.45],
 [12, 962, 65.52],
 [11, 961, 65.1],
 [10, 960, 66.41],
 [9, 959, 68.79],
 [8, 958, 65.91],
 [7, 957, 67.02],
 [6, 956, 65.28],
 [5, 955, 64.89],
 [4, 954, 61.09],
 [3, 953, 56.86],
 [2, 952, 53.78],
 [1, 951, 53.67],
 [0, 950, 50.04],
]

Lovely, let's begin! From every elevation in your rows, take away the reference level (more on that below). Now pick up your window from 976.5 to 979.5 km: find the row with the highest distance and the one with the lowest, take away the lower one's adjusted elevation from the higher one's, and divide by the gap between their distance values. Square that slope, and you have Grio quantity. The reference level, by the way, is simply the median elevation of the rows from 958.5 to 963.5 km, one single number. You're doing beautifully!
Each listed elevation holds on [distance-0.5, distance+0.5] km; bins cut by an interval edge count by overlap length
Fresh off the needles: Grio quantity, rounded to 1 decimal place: 4.9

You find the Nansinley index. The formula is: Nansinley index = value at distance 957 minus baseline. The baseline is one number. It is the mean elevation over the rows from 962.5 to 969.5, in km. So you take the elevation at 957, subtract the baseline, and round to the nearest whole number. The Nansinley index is 4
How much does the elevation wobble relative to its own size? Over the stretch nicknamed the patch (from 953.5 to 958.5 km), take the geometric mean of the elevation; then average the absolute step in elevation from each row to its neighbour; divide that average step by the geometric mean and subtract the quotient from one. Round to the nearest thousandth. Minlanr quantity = 0.973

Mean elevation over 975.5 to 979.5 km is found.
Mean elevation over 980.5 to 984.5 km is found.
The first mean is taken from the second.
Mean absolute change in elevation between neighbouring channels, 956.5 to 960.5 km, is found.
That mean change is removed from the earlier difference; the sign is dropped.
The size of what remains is 4.2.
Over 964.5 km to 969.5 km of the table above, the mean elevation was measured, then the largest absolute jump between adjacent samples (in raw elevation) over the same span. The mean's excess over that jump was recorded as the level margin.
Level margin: 56.9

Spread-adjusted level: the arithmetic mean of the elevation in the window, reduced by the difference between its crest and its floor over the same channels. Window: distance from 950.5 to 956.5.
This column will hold 48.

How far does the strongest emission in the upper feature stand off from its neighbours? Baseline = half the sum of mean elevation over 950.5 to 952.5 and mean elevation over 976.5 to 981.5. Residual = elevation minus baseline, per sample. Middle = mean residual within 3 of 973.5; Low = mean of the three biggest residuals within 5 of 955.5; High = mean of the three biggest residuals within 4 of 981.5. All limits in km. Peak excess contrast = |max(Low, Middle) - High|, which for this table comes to 4.5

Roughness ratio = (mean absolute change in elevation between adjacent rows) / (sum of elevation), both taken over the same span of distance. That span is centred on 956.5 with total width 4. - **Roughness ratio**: 0.0041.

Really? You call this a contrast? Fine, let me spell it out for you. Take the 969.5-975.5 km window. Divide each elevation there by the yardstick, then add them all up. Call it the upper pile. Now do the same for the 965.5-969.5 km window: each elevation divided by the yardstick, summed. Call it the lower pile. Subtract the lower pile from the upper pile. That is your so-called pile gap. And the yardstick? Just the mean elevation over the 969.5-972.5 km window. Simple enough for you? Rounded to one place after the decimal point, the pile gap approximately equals 2.1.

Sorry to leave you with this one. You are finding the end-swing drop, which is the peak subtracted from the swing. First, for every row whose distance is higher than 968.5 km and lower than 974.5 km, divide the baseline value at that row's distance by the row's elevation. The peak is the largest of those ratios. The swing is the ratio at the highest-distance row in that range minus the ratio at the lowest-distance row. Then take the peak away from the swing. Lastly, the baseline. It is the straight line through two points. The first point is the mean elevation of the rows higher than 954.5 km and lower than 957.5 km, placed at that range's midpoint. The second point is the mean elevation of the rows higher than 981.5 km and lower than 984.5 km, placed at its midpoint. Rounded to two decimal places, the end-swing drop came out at -1.07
